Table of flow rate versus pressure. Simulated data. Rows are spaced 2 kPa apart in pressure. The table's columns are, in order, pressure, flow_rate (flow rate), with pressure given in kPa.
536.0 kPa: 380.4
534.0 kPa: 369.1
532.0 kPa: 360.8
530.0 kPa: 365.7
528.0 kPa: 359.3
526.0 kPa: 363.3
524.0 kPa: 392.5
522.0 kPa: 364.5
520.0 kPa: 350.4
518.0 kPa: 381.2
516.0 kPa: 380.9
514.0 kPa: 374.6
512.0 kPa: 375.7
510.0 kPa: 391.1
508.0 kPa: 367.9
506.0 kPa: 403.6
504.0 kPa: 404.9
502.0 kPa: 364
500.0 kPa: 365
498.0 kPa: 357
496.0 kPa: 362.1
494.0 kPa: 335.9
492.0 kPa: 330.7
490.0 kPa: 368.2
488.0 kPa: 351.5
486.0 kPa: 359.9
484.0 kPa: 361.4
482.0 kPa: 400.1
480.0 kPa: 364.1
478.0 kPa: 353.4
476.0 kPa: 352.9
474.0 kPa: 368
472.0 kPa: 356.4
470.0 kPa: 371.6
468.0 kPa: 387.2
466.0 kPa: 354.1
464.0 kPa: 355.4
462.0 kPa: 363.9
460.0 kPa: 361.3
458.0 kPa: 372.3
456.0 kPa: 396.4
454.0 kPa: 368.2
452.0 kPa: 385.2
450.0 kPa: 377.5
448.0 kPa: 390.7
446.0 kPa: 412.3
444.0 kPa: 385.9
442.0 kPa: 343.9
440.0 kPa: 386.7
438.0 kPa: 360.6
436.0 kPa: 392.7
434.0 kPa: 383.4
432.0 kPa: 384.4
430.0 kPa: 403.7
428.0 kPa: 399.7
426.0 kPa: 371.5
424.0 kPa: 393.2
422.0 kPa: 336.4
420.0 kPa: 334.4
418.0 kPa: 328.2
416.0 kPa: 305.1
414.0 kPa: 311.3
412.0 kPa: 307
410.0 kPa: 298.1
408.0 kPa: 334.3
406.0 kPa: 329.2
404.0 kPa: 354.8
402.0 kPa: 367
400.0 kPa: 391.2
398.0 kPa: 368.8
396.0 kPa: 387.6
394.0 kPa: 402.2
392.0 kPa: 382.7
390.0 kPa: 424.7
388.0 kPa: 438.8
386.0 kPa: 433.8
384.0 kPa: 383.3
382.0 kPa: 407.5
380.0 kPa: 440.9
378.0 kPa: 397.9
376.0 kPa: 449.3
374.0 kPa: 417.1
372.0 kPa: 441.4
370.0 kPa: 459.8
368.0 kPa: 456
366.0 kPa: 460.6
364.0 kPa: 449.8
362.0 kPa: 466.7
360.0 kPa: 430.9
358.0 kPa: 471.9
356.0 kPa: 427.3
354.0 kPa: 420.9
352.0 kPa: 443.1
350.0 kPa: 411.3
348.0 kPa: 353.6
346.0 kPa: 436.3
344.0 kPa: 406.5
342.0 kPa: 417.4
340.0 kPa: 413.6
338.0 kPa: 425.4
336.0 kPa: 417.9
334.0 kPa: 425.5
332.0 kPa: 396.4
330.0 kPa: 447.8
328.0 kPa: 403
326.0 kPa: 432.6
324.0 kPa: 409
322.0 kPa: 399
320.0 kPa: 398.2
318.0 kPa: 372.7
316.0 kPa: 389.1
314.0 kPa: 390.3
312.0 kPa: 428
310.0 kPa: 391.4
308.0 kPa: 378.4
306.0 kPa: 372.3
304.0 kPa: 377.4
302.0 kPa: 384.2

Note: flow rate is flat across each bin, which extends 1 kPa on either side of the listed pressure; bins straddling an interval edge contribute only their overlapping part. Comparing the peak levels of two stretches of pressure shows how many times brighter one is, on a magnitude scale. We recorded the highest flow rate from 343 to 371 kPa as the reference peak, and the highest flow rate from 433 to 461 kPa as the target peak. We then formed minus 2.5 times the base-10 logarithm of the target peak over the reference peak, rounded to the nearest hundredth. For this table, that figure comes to 0.15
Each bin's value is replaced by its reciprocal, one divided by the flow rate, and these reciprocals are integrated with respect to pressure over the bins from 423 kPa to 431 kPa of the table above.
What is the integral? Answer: 0.0204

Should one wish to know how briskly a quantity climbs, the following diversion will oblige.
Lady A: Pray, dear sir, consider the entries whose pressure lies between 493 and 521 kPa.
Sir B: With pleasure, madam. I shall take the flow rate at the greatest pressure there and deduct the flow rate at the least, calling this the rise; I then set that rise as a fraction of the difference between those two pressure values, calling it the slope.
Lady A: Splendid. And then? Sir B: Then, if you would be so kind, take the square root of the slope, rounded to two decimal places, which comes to 0.75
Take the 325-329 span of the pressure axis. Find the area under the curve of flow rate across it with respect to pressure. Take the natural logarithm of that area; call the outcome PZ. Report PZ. 7.42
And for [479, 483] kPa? 7.33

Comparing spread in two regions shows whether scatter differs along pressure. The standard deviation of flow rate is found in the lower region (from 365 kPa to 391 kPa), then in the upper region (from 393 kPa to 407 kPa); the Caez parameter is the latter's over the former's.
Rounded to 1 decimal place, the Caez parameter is 1.0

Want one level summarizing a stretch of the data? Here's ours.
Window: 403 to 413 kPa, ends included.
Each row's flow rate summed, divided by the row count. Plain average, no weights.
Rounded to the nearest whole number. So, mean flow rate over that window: 325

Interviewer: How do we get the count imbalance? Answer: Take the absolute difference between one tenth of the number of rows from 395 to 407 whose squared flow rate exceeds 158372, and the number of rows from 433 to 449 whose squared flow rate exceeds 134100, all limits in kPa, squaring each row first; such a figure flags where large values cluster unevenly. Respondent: 6.0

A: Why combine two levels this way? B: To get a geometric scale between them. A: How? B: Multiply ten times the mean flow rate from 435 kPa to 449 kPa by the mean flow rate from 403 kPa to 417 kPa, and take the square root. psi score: 1105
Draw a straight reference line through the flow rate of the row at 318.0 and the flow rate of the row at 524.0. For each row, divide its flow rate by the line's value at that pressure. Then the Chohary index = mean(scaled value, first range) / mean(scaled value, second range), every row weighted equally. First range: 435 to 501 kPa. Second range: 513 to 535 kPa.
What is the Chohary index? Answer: 1.01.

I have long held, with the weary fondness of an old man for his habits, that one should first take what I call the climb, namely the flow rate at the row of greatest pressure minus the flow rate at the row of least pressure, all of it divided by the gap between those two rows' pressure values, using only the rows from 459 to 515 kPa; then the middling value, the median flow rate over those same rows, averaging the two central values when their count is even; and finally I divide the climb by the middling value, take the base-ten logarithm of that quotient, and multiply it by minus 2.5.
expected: 7.9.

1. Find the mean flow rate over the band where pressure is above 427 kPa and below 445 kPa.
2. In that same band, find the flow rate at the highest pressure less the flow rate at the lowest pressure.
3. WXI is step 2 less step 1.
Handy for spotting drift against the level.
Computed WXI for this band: -396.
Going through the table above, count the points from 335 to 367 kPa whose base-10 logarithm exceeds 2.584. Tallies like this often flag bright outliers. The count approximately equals 15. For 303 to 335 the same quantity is 12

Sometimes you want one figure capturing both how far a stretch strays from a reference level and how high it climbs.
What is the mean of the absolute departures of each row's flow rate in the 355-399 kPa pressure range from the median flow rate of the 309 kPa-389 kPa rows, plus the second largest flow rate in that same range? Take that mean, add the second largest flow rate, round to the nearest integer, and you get 492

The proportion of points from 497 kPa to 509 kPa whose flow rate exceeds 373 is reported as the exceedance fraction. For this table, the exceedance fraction 0.33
